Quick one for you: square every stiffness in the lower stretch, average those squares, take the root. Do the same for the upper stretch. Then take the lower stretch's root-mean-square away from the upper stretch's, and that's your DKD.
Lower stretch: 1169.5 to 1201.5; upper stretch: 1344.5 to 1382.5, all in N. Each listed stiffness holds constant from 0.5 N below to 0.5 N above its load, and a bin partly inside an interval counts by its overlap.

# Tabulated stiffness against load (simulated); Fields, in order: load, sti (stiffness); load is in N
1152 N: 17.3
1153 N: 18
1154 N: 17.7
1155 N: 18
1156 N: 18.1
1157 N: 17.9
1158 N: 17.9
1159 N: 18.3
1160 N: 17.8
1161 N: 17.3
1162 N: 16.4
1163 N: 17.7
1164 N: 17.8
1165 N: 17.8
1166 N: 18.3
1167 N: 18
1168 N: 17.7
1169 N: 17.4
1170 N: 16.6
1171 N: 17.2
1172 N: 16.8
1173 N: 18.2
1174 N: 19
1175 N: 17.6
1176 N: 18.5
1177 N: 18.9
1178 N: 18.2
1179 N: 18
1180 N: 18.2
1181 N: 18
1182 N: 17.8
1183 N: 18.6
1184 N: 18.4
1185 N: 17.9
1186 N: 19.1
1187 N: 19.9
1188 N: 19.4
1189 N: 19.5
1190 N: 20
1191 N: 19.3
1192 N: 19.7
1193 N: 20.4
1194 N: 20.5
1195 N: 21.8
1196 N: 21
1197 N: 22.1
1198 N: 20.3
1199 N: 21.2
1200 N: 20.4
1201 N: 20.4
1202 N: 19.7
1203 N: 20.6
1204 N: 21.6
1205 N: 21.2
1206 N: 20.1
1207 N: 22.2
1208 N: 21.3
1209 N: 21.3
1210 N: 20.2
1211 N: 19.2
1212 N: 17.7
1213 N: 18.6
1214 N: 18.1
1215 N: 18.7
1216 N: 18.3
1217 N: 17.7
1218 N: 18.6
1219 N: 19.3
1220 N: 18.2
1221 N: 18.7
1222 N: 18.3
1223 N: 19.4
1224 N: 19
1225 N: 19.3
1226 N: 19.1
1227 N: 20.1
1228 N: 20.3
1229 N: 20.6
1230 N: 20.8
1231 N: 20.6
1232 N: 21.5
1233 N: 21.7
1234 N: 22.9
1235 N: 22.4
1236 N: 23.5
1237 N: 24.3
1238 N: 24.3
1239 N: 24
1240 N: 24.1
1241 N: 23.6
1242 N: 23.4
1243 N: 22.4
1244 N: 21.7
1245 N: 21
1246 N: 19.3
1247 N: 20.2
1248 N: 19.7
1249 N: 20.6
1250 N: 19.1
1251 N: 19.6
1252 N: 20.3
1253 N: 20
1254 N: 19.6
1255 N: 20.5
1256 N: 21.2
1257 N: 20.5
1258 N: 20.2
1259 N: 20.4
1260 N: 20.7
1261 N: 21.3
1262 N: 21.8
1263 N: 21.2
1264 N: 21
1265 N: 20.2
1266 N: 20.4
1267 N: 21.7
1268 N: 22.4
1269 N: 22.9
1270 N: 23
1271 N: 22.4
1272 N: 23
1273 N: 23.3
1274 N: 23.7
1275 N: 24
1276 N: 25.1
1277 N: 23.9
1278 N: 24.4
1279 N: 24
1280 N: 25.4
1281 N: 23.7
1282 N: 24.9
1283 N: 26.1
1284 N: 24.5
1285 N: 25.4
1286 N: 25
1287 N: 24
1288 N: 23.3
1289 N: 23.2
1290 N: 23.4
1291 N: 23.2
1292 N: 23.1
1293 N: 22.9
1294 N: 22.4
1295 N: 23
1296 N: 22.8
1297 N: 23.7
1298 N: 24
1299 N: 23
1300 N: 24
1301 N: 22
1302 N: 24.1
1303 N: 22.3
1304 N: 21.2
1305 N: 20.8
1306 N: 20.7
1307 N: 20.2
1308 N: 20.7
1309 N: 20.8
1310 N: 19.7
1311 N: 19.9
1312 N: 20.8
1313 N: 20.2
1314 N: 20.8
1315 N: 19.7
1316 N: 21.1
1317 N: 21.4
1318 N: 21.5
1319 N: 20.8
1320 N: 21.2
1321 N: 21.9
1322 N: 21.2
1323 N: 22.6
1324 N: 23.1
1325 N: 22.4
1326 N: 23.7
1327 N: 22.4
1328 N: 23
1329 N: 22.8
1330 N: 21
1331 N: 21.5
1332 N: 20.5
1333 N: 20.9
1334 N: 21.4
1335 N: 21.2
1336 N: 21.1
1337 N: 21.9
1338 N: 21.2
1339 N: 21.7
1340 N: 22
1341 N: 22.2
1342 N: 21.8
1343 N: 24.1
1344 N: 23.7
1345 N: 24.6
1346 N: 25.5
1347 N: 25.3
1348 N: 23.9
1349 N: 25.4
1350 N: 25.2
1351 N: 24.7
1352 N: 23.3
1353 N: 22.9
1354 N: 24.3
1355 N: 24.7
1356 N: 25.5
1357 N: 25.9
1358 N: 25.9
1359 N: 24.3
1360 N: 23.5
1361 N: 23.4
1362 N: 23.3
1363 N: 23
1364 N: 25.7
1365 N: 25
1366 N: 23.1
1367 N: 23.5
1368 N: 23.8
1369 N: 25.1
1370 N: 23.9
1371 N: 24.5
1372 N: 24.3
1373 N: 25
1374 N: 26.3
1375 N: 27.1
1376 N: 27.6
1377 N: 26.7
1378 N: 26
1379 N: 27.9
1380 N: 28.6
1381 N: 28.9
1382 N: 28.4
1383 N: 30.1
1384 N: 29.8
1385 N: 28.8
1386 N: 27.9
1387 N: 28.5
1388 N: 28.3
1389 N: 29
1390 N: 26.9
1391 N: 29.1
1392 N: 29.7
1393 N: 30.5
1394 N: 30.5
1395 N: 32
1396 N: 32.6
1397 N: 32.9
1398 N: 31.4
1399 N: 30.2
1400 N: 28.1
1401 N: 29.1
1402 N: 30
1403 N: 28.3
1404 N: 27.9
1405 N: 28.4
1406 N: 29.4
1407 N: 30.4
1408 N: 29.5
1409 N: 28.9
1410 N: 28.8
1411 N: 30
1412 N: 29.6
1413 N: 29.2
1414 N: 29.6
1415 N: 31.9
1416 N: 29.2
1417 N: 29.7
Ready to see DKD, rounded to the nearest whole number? 6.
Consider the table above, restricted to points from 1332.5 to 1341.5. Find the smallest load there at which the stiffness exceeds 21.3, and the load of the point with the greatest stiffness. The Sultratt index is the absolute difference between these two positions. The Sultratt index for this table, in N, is 7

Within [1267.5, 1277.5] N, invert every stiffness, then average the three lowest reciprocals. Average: 0.041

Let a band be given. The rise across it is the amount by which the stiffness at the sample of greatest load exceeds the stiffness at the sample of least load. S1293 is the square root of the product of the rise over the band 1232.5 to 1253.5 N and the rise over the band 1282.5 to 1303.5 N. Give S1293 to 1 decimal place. 2.5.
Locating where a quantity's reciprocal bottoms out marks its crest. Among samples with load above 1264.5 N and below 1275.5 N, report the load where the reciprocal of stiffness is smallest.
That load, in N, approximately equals 1275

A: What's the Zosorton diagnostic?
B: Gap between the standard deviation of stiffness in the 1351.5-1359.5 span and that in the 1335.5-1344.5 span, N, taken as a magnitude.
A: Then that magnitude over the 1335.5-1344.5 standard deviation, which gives 0.1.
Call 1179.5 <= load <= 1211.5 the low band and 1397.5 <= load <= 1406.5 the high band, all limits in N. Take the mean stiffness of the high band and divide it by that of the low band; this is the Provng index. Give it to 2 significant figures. 1.5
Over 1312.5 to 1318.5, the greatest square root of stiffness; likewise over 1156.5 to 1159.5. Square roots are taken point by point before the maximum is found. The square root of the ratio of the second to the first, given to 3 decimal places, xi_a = 0.961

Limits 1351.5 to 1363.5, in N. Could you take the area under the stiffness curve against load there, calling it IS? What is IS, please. 290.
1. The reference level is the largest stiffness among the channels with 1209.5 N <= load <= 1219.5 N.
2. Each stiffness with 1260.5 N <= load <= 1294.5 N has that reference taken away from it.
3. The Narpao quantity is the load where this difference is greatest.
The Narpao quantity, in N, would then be 1283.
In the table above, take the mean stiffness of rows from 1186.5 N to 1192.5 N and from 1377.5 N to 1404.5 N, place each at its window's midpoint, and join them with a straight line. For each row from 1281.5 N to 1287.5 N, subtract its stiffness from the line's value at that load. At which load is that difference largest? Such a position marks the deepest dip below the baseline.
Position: 1287 N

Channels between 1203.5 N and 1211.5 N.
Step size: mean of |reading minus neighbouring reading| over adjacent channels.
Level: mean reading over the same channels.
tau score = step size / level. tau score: 0.045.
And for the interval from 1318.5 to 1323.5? 0.037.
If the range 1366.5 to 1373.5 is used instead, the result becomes 0.029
